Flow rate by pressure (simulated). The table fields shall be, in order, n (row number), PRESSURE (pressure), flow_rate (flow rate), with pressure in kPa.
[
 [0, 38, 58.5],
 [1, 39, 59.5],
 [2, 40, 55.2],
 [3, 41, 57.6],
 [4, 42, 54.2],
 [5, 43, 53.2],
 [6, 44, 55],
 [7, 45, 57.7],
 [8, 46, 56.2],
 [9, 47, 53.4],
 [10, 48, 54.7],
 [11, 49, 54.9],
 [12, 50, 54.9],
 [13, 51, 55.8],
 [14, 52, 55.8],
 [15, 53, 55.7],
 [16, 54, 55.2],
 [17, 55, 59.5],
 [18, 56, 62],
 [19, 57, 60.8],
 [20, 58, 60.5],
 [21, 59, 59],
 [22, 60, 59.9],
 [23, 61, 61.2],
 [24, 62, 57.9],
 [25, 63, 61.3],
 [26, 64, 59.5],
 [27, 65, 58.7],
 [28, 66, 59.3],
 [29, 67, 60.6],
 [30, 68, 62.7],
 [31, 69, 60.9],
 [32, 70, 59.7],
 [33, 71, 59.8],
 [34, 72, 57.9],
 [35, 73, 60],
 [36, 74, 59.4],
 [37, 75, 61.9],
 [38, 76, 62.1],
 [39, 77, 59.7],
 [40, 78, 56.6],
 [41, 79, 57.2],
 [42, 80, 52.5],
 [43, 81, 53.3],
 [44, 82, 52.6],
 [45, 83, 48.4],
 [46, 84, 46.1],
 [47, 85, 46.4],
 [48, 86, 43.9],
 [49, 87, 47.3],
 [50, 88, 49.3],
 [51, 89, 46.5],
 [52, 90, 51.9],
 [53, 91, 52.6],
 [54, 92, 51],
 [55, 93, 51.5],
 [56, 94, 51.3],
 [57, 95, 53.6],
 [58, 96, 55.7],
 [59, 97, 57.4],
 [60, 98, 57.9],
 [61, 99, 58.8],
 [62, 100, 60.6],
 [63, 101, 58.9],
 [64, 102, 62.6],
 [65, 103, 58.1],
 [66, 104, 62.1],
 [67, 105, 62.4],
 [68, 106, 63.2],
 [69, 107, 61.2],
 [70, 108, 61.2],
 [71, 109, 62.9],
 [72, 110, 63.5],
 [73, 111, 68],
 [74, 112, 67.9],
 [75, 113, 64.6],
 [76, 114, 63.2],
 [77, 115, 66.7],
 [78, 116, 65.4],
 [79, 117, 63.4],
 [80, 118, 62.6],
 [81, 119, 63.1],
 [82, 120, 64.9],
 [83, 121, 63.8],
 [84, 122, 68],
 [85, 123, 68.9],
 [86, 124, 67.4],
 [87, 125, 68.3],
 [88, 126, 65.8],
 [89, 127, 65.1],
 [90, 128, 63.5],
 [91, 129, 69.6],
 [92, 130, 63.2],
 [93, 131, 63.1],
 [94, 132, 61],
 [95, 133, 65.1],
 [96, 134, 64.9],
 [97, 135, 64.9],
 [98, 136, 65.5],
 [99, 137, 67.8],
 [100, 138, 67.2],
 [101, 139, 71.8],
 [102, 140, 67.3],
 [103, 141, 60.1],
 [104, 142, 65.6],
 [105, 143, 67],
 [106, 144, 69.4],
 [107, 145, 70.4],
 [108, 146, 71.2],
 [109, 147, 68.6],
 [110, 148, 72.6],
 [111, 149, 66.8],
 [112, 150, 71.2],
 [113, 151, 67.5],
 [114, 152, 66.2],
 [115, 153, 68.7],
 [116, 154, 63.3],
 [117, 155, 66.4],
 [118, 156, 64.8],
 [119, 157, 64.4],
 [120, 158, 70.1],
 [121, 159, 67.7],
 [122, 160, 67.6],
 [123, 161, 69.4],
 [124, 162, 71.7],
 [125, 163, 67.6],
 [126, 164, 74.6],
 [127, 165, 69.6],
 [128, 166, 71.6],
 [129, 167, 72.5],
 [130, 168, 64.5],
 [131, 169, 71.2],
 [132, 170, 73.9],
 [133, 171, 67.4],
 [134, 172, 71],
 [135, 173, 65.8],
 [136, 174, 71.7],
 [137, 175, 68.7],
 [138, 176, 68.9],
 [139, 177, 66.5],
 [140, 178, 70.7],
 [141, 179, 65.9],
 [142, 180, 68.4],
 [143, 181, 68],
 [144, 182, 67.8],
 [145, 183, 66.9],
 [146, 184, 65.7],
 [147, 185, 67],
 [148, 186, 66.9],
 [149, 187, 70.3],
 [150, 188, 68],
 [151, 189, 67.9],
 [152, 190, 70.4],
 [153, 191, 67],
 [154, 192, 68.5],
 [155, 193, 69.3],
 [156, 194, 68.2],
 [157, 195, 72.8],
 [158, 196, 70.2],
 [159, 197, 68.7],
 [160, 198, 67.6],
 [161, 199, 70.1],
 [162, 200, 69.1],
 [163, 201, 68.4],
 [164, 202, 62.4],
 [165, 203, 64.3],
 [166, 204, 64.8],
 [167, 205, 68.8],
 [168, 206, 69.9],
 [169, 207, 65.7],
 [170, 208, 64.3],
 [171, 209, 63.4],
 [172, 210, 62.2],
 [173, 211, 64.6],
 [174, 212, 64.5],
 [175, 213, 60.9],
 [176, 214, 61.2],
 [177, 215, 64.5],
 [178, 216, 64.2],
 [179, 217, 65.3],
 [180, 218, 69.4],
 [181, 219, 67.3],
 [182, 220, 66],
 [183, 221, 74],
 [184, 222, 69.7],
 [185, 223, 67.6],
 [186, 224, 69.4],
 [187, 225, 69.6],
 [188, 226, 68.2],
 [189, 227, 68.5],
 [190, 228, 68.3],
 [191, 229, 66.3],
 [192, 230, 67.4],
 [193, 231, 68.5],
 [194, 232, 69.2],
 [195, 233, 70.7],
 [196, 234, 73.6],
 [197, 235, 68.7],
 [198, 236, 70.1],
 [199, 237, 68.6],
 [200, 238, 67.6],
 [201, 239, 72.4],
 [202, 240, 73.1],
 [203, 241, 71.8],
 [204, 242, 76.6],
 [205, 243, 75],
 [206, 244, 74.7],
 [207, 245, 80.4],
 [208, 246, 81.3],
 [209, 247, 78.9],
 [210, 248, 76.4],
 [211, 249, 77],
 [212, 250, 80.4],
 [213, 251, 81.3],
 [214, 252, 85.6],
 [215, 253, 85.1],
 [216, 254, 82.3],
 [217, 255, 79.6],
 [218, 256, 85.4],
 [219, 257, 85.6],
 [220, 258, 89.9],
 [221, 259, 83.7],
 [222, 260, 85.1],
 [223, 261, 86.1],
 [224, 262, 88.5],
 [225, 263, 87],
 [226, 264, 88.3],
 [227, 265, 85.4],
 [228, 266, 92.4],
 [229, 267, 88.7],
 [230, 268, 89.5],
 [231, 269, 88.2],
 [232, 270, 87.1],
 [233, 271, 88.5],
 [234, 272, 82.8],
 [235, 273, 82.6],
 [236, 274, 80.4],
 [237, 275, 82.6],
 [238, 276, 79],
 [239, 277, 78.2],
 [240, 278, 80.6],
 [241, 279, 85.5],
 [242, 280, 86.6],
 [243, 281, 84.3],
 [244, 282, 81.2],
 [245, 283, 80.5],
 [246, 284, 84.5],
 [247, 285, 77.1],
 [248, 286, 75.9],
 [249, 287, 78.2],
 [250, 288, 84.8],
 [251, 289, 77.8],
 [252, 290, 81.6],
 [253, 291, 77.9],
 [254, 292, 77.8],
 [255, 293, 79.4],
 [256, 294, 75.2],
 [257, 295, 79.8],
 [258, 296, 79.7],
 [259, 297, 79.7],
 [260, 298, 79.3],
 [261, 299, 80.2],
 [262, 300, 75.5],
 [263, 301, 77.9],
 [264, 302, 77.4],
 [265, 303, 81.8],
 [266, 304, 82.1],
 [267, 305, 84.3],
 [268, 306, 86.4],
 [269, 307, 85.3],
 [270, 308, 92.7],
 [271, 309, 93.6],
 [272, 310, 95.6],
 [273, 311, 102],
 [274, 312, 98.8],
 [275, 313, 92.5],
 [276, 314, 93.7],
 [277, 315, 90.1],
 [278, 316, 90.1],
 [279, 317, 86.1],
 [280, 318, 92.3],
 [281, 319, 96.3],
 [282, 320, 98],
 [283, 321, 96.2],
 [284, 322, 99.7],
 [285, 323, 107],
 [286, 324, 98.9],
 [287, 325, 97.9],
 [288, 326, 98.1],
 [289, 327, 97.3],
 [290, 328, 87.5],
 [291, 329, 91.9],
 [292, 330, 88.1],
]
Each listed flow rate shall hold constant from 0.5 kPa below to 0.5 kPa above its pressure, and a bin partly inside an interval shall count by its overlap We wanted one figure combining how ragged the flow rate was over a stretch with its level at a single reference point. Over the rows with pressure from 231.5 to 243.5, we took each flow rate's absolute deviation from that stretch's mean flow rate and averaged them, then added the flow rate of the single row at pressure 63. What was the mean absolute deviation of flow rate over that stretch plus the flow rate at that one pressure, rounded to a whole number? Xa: 64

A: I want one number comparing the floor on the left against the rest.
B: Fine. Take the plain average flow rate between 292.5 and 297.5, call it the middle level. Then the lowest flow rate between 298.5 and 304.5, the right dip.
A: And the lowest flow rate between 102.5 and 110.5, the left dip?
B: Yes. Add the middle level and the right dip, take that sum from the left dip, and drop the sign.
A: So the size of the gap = 96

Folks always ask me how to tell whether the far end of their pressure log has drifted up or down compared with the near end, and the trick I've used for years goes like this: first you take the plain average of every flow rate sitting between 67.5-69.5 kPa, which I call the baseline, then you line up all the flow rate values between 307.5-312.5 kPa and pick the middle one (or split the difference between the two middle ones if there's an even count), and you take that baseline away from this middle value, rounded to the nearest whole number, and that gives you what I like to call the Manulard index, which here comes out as 34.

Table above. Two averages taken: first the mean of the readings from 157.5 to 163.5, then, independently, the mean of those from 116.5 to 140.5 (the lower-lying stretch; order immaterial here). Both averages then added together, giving 135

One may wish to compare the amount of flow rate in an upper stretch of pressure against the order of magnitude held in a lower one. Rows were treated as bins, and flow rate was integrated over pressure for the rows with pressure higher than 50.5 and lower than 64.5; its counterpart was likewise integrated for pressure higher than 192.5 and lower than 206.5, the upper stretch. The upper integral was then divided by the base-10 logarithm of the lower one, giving 327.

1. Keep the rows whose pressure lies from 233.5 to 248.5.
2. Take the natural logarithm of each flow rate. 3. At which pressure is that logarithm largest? 246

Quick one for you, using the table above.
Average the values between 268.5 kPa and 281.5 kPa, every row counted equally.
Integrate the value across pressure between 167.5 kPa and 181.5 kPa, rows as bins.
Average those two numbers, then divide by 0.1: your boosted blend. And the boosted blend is 5231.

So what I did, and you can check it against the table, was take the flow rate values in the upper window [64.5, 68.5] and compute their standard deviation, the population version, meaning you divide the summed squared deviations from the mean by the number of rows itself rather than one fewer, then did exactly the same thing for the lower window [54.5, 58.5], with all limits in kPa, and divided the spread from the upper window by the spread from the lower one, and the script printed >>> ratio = 1.7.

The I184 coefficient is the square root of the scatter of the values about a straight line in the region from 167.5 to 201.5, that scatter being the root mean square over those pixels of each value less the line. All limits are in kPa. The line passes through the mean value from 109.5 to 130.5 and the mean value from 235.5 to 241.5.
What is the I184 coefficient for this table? 1.45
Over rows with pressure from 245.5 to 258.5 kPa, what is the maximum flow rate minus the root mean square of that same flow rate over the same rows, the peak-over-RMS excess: 8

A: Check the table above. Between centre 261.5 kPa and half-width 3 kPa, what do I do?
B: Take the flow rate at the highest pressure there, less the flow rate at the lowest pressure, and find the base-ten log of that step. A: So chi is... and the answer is 0.7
